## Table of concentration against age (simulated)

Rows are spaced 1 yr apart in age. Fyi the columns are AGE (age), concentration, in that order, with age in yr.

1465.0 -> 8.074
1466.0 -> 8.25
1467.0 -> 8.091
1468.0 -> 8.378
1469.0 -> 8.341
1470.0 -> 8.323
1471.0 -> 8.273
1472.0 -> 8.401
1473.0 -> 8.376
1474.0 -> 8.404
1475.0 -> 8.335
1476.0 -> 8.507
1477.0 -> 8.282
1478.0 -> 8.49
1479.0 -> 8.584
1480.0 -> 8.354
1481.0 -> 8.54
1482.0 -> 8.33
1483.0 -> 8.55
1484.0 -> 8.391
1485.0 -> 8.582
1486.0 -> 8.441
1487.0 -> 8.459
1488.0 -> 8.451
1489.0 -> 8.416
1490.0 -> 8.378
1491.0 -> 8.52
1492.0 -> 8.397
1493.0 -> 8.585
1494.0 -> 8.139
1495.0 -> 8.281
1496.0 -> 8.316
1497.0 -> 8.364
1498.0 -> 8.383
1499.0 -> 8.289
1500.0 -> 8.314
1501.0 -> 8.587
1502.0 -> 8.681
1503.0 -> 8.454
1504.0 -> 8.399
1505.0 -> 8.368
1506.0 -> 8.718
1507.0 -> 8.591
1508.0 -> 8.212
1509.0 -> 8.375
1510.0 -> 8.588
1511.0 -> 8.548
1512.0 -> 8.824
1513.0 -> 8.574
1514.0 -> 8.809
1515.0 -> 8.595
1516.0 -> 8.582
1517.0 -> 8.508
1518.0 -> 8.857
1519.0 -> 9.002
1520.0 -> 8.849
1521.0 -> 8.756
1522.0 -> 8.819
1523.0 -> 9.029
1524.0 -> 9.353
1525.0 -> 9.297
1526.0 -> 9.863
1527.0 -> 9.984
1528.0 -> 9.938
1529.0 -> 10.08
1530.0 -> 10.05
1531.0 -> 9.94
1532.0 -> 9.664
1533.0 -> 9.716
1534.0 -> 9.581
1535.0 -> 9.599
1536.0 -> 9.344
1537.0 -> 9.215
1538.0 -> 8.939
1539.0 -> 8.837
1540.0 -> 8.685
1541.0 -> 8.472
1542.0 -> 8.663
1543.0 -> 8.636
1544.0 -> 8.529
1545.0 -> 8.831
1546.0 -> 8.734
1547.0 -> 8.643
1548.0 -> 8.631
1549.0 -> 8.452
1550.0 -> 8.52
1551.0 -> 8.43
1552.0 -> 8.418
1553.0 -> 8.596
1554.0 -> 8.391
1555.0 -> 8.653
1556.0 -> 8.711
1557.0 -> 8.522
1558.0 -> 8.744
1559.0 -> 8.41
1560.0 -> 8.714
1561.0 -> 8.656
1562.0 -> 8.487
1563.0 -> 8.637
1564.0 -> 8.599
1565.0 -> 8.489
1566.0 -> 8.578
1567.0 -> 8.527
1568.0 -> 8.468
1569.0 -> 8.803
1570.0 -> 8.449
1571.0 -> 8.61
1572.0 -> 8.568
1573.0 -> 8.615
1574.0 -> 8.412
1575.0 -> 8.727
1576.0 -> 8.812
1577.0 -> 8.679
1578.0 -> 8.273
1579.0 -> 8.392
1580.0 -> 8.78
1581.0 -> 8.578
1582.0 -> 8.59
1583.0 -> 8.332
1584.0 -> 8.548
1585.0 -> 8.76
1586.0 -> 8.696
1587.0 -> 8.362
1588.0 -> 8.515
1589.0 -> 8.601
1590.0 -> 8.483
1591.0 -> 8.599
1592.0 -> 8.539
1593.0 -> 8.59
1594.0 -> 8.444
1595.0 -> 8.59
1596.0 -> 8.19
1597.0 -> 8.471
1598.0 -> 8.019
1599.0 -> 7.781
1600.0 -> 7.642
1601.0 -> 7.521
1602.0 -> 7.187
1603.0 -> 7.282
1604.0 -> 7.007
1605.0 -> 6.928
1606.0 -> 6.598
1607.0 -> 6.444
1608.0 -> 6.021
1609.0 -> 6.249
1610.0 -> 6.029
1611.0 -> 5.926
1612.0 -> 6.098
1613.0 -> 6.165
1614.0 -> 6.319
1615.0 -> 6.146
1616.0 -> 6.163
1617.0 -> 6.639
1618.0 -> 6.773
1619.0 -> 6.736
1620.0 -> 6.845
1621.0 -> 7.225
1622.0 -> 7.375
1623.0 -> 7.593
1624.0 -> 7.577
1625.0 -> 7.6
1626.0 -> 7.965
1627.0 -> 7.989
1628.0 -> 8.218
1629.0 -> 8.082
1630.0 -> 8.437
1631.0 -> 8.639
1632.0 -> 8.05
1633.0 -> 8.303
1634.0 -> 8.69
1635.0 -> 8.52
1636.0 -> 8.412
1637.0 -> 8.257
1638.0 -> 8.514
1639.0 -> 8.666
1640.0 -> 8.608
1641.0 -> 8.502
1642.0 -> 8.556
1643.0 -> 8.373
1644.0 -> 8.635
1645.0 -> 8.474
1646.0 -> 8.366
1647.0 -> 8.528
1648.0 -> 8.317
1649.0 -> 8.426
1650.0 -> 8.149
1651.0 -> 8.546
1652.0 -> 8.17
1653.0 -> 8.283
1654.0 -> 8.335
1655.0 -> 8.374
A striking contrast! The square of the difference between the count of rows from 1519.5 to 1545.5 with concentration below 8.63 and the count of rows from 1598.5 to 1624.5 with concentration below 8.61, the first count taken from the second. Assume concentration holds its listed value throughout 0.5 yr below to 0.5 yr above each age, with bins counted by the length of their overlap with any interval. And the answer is 576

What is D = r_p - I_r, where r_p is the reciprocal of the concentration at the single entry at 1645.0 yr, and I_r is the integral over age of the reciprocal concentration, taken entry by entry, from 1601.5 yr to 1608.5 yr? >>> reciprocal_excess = -0.918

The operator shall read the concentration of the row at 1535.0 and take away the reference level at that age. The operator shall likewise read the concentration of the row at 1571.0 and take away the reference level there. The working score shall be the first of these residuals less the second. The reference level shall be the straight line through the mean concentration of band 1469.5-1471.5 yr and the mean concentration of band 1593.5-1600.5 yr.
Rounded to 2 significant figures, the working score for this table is 0.95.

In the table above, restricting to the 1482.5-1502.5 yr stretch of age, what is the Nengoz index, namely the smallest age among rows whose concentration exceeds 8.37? 1483.0 yr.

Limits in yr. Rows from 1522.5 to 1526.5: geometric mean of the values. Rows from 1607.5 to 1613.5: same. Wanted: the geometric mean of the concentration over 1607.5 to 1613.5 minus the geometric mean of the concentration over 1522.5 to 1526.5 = -3.30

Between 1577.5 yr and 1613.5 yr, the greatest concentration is 8.78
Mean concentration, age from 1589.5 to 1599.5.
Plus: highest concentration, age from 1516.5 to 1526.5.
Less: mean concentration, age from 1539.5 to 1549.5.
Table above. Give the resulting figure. 9.6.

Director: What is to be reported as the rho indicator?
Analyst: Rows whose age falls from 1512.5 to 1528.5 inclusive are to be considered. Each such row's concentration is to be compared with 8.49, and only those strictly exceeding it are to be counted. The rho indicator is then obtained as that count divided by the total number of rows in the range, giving 1.00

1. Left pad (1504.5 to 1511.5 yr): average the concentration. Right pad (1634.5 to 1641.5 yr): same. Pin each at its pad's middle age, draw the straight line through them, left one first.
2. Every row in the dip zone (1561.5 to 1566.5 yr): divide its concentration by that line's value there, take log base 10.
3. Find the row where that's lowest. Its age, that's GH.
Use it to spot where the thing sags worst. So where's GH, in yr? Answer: 1562.0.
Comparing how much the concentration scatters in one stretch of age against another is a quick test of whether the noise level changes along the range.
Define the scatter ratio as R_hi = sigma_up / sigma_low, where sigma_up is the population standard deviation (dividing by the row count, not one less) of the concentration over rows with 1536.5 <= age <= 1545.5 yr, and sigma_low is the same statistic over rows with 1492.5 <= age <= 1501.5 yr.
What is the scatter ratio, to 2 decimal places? 1.58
